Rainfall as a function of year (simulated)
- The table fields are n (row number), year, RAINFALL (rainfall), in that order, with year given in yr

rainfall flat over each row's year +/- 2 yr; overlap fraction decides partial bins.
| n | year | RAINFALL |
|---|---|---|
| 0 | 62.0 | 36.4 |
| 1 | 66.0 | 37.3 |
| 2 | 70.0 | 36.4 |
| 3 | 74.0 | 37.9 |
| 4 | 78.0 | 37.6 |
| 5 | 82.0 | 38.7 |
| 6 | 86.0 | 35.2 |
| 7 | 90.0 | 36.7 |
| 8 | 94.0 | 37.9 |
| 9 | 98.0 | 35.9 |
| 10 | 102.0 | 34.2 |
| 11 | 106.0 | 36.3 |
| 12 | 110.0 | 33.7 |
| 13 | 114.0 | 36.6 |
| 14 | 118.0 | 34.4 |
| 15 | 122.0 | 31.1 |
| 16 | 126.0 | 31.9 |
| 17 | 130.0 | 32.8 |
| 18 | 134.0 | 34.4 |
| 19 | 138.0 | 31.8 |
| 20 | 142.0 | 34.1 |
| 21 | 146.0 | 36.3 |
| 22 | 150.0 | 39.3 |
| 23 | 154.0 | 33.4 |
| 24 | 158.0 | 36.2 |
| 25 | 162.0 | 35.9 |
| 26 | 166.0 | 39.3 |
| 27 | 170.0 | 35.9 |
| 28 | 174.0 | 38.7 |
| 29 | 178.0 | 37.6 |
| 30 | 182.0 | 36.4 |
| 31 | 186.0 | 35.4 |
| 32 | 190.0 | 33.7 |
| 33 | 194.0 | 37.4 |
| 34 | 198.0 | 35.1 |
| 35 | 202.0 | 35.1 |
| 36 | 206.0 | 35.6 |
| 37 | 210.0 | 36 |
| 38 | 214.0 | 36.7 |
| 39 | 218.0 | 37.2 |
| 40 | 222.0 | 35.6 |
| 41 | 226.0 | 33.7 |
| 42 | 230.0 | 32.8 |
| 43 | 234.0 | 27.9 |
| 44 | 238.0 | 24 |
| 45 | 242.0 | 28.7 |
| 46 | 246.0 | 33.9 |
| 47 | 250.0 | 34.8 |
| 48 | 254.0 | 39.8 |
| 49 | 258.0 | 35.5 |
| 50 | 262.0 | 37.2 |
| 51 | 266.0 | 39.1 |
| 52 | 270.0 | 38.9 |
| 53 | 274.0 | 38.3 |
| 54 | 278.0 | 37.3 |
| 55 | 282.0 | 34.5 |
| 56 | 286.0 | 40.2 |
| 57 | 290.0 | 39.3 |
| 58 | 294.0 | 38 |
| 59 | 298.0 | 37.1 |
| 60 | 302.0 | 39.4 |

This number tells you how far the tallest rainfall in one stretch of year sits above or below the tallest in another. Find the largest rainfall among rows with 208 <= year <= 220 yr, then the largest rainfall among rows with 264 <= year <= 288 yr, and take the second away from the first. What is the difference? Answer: -3.0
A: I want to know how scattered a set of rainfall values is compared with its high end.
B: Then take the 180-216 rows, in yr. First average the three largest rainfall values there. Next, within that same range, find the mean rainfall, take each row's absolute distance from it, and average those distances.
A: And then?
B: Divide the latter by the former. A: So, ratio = 0.022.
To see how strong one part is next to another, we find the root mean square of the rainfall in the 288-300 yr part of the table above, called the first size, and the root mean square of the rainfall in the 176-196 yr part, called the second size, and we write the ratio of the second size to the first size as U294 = 0.95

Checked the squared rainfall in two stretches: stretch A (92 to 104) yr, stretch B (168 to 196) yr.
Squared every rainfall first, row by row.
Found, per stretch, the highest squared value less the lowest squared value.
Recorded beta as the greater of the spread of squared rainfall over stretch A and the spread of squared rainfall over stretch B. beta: 362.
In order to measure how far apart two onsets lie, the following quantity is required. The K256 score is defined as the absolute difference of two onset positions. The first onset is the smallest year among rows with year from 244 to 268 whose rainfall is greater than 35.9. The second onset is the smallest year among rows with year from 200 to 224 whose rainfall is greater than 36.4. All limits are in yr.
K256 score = 40 yr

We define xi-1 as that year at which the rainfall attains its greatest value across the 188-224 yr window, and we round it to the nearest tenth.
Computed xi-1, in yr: 194.0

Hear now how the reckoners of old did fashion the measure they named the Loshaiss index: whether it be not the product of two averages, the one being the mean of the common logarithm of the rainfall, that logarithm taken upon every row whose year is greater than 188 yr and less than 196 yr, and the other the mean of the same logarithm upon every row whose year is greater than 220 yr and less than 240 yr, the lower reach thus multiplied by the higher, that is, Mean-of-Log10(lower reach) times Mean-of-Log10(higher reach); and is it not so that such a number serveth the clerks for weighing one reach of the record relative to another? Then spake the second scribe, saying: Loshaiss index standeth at 2.30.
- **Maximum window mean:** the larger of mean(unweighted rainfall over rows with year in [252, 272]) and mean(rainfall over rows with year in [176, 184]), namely 38.1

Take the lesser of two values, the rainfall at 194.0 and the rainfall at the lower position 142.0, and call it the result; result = 34.1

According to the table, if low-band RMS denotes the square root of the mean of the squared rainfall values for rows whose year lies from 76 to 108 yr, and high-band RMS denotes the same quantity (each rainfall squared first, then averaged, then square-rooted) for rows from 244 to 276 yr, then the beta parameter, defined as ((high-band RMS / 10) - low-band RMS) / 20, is -1.64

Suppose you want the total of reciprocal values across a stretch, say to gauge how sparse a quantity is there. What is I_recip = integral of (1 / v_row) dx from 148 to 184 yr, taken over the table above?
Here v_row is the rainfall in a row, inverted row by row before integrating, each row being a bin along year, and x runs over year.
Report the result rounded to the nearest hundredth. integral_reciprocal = 0.98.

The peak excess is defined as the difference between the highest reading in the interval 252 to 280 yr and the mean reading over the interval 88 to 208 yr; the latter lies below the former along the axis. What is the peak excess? 4.4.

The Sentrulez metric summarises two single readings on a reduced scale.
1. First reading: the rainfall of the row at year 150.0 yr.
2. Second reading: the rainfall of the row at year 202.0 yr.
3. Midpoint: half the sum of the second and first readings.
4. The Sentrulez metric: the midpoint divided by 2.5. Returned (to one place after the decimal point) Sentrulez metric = 14.9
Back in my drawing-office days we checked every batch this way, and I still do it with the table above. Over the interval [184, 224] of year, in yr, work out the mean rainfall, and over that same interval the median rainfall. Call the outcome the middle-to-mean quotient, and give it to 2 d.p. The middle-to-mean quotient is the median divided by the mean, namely 0.99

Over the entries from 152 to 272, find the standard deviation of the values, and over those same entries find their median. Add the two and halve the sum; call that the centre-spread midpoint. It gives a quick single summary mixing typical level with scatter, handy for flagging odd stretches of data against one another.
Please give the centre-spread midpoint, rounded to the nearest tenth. 19.6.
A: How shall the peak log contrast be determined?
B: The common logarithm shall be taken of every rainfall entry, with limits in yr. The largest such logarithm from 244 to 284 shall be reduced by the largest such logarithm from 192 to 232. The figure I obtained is 0.027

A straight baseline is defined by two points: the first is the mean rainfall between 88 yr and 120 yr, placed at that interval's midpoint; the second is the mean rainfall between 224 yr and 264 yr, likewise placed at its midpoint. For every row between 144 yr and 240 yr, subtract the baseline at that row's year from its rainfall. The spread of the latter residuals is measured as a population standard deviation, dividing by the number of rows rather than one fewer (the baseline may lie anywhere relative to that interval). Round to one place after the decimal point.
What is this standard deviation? 3.0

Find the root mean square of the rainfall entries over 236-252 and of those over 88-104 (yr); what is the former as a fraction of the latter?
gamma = 0.85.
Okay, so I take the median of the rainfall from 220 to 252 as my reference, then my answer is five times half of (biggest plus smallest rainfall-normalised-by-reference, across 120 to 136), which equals 4.92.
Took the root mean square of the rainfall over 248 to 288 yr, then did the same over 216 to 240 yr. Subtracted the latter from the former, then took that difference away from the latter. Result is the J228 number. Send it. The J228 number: 27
